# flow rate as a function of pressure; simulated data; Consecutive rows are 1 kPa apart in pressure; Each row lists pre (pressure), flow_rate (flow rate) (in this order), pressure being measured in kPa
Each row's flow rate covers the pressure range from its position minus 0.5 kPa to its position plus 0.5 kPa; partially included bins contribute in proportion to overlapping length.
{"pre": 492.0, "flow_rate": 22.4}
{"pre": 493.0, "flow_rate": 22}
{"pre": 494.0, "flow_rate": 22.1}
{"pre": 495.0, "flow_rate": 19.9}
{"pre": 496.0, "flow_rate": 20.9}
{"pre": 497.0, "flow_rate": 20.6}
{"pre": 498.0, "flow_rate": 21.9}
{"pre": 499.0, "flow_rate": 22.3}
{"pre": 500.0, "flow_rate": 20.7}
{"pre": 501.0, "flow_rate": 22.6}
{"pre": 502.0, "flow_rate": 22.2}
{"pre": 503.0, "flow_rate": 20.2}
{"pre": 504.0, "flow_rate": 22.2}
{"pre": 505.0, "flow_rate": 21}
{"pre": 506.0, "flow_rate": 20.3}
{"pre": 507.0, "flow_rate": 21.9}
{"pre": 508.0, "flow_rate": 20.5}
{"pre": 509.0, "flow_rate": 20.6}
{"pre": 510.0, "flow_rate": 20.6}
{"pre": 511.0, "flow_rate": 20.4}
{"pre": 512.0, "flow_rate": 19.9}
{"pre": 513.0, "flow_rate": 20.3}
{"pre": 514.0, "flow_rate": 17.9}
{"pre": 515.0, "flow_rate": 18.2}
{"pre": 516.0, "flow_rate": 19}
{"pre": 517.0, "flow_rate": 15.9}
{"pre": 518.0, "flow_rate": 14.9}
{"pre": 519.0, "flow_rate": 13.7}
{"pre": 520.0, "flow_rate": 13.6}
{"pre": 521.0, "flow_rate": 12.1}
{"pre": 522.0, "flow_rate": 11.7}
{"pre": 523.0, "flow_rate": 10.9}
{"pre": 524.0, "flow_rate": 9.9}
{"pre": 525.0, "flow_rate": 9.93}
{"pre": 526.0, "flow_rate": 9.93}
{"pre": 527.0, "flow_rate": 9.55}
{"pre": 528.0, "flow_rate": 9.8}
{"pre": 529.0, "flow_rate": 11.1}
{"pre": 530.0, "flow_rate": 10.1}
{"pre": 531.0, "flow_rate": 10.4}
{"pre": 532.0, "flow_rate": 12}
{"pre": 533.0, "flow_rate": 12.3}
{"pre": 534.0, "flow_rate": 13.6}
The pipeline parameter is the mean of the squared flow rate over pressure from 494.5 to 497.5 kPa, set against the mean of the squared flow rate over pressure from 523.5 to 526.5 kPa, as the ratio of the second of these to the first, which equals 0.23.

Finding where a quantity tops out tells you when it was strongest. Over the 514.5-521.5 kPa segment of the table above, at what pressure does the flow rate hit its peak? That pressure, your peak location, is 516.0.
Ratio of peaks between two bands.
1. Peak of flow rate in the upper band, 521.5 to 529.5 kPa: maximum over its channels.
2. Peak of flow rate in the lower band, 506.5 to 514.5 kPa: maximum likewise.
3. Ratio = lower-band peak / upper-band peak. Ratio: 1.9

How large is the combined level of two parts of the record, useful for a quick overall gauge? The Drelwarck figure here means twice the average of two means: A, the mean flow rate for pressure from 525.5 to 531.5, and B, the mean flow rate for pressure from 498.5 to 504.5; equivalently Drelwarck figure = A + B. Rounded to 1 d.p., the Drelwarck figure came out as 31.8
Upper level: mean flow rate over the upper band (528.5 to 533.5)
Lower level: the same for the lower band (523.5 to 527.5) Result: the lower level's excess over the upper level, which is -1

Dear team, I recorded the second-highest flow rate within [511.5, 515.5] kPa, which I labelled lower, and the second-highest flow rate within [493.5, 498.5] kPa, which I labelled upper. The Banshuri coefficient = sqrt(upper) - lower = -15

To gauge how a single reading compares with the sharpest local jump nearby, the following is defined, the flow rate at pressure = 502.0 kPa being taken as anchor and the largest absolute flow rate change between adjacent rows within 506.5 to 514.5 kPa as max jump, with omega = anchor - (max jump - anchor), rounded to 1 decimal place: 42.0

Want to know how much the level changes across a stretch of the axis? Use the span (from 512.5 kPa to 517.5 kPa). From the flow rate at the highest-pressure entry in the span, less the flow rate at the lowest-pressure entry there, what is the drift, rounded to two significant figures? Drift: -4.4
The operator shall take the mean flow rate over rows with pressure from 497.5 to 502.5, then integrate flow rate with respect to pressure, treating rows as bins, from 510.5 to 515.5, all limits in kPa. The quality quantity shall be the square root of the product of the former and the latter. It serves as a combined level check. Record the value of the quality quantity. 46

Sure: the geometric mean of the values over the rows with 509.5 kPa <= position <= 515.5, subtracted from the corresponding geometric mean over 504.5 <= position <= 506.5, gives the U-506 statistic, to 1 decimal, 1.1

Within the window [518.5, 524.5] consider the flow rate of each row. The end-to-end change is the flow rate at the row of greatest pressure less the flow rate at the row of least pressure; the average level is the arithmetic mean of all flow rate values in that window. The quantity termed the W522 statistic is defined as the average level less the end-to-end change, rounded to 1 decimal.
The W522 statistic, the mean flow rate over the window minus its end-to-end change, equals 15.8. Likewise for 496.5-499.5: 19.9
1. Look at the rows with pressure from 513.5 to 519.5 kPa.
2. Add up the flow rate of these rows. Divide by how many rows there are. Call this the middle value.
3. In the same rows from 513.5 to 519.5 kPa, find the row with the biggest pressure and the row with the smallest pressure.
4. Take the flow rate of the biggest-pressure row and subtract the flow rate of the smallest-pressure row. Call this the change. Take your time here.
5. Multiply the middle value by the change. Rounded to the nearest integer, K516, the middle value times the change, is -70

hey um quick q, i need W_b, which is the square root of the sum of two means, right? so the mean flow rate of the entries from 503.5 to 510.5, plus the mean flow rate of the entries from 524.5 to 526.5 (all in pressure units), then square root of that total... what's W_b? 5.56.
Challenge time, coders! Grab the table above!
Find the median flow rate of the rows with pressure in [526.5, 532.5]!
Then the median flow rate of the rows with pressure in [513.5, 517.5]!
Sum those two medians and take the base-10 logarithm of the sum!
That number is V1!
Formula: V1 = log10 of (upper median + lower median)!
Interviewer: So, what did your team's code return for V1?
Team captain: 1.45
